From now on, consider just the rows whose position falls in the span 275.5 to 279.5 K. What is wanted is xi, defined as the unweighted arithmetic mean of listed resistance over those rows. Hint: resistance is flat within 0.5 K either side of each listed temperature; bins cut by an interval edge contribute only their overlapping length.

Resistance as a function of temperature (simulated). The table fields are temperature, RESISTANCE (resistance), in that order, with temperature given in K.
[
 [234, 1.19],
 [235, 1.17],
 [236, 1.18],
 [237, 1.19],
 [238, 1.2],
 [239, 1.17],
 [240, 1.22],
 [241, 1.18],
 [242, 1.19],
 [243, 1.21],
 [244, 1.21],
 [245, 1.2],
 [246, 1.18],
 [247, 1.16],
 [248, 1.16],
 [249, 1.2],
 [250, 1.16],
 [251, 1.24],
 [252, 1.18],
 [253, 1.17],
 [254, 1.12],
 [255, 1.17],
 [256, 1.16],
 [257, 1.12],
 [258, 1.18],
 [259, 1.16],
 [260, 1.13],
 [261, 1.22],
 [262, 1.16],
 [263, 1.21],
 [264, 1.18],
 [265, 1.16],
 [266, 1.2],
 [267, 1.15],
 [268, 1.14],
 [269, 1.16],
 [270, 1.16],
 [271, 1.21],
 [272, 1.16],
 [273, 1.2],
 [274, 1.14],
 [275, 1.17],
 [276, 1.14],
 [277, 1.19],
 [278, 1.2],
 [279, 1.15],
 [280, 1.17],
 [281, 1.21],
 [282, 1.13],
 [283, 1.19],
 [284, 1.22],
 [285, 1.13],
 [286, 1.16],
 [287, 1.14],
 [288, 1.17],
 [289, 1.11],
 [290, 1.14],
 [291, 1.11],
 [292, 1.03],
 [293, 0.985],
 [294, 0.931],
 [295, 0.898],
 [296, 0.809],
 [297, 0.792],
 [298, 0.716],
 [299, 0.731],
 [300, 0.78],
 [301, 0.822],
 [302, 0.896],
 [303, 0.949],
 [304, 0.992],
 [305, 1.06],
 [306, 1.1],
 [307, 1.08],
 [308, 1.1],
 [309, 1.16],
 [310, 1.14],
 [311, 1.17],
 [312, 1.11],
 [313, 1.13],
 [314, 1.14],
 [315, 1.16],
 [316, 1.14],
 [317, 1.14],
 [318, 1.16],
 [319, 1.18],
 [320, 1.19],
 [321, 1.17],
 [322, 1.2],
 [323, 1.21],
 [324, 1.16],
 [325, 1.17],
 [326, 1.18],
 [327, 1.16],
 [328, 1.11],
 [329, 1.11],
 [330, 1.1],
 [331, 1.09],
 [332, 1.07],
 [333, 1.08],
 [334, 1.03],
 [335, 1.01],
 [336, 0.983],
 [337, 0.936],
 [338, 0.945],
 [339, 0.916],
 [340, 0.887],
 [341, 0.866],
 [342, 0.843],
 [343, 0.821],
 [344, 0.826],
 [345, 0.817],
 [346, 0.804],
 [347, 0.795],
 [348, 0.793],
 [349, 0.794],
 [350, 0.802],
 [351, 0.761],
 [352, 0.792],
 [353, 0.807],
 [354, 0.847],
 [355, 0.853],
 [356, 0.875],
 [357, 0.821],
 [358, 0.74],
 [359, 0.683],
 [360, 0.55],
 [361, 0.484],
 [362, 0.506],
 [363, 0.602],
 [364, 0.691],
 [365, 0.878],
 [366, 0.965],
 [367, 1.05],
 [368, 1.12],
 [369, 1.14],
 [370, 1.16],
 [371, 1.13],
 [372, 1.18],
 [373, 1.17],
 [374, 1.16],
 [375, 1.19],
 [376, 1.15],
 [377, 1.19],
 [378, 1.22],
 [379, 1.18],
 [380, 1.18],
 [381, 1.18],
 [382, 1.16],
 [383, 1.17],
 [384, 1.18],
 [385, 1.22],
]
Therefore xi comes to 1.170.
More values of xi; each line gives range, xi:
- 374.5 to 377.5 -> 1.177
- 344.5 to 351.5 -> 0.795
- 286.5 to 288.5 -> 1.155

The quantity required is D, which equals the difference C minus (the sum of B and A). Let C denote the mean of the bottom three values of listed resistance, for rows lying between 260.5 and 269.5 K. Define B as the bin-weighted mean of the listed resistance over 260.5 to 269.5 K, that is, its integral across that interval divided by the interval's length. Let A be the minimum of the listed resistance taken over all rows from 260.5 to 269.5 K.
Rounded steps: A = 1.14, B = 1.18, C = 1.15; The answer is -1.17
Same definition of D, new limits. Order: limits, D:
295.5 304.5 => -0.81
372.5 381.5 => -1.17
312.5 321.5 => -1.15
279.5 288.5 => -1.17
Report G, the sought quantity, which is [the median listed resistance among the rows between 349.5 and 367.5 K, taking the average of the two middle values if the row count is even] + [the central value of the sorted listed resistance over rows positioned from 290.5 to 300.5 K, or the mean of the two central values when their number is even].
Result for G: 1.65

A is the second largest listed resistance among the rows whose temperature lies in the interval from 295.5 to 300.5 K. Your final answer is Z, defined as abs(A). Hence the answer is 0.79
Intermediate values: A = 0.792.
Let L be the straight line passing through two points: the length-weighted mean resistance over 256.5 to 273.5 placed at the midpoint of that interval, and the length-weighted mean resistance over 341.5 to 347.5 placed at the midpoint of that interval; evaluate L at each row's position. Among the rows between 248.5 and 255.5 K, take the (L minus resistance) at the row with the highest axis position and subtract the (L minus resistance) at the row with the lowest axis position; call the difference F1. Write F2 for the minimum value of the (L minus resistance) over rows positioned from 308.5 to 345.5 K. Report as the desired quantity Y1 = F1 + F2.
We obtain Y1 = -0.29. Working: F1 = 0.003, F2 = -0.30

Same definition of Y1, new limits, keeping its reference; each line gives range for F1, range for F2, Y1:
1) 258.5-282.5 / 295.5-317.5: -0.28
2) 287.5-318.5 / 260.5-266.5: -0.16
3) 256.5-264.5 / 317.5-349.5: -0.39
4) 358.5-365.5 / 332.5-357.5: -0.43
